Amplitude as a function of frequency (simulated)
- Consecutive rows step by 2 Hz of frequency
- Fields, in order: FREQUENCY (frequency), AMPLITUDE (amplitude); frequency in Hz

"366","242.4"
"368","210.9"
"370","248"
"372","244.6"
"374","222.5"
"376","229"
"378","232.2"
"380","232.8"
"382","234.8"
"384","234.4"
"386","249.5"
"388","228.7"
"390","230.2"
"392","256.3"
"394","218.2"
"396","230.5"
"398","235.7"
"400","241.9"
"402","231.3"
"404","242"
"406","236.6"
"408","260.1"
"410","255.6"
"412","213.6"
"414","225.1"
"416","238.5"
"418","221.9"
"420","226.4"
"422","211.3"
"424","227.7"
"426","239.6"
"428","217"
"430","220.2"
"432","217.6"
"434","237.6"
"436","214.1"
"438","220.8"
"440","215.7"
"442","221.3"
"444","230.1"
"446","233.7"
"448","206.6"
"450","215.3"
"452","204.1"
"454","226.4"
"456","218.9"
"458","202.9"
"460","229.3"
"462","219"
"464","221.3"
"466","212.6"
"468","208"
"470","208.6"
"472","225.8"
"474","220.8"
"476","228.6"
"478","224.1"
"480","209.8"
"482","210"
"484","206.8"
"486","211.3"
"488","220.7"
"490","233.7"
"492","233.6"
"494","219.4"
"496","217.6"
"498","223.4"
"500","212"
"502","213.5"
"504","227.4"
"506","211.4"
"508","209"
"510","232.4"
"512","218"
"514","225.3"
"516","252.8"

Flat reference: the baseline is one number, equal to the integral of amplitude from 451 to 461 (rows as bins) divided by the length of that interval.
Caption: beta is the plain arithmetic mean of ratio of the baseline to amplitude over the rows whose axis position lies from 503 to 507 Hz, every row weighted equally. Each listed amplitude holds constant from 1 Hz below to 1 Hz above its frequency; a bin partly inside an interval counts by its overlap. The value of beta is 0.99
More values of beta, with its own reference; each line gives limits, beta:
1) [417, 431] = 0.97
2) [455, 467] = 1.00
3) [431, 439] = 0.97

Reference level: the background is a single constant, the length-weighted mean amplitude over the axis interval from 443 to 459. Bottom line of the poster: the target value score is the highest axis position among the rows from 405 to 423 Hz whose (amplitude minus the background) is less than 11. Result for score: 422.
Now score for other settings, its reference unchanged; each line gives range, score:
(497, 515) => 514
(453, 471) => 470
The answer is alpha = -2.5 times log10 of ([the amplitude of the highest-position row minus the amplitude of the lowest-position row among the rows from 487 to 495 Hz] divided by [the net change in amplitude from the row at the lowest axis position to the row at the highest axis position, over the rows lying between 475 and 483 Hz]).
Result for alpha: 2.9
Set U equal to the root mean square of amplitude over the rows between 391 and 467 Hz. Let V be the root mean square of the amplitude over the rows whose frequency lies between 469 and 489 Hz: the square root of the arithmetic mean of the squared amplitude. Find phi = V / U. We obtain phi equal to 0.96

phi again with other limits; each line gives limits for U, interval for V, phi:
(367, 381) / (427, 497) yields 0.95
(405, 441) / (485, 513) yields 0.97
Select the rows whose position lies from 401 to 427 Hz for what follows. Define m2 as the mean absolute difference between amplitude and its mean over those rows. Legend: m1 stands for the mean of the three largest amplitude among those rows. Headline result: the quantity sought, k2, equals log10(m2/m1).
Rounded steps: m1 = 253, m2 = 11.4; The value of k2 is -1.35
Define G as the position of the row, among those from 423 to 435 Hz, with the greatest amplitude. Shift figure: 426 Hz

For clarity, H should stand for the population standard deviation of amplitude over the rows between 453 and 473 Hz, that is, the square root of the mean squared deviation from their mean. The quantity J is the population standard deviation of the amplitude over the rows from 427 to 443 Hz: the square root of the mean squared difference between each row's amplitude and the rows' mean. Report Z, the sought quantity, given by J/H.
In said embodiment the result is 0.8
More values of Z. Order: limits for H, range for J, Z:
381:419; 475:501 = 0.7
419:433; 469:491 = 1.0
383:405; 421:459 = 1.0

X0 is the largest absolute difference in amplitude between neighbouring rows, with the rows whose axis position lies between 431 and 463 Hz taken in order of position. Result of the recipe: 27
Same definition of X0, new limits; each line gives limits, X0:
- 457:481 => 26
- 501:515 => 23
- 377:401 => 38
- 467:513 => 23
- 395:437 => 42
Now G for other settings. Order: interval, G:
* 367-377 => 370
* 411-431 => 426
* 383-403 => 392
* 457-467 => 460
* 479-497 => 490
